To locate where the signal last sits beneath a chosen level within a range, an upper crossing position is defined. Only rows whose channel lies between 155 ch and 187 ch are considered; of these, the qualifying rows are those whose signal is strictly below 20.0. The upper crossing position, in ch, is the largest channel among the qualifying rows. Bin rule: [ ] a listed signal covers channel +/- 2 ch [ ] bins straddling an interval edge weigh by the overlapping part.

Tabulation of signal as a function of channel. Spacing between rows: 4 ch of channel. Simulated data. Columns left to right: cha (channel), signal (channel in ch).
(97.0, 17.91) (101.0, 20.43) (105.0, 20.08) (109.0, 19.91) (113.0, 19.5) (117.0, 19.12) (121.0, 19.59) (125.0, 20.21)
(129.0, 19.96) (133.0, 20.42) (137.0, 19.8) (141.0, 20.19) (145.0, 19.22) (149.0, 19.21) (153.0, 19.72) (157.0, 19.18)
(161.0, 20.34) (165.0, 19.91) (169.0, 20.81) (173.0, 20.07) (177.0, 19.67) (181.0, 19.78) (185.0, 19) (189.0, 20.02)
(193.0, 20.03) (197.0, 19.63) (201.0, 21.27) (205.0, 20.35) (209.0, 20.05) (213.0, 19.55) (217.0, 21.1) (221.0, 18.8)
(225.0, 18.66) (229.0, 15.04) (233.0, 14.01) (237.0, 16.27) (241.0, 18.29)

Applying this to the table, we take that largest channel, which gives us 185.0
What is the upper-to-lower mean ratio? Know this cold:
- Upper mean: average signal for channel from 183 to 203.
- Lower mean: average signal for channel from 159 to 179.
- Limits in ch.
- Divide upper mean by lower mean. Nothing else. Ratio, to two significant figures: 0.99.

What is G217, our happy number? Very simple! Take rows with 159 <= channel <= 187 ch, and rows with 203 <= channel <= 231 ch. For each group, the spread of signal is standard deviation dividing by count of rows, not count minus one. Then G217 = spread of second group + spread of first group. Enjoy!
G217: 2.35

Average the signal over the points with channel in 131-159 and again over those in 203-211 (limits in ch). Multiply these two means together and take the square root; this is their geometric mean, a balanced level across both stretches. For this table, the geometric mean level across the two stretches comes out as 19.9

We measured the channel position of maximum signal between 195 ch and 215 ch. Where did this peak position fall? 201.0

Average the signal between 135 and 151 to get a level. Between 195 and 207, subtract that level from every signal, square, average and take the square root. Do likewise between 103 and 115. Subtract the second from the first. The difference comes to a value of 0.7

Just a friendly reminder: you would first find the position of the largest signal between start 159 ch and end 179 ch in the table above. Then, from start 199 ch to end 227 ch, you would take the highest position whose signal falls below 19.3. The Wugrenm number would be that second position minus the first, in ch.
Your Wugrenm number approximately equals 56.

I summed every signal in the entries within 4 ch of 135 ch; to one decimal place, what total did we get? 40.2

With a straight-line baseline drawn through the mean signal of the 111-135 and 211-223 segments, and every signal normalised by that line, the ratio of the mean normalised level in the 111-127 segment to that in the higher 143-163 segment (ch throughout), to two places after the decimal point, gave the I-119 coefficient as 1.00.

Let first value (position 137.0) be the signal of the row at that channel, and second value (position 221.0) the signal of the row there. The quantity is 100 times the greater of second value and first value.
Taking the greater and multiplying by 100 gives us 1980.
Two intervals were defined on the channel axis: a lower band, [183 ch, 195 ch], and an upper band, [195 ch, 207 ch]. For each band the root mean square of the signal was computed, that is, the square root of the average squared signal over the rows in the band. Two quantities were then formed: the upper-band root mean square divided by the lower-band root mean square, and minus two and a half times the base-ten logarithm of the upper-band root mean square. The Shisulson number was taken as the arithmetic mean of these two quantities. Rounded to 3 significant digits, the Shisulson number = -1.12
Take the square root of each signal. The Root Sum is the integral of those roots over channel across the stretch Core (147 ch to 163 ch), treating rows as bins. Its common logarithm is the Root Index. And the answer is 1.85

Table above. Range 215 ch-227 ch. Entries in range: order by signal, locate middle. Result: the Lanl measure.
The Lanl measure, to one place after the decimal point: 18.8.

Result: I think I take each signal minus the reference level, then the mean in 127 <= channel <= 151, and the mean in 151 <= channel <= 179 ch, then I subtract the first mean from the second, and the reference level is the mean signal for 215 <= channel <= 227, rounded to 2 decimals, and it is 0.16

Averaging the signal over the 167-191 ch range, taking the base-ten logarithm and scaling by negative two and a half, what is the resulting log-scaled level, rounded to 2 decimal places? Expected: -3.25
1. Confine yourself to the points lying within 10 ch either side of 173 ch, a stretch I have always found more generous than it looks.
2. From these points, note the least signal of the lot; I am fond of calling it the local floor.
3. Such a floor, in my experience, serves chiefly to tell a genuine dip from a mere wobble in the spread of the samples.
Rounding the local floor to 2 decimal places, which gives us 19.67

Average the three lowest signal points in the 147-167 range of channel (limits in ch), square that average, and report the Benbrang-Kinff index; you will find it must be 375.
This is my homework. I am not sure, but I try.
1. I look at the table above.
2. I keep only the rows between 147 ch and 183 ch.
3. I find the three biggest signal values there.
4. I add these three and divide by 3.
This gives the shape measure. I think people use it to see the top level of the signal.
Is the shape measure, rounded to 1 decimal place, 20.4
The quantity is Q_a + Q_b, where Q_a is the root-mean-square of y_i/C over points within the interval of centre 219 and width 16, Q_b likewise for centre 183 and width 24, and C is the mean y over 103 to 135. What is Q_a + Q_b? 1.98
